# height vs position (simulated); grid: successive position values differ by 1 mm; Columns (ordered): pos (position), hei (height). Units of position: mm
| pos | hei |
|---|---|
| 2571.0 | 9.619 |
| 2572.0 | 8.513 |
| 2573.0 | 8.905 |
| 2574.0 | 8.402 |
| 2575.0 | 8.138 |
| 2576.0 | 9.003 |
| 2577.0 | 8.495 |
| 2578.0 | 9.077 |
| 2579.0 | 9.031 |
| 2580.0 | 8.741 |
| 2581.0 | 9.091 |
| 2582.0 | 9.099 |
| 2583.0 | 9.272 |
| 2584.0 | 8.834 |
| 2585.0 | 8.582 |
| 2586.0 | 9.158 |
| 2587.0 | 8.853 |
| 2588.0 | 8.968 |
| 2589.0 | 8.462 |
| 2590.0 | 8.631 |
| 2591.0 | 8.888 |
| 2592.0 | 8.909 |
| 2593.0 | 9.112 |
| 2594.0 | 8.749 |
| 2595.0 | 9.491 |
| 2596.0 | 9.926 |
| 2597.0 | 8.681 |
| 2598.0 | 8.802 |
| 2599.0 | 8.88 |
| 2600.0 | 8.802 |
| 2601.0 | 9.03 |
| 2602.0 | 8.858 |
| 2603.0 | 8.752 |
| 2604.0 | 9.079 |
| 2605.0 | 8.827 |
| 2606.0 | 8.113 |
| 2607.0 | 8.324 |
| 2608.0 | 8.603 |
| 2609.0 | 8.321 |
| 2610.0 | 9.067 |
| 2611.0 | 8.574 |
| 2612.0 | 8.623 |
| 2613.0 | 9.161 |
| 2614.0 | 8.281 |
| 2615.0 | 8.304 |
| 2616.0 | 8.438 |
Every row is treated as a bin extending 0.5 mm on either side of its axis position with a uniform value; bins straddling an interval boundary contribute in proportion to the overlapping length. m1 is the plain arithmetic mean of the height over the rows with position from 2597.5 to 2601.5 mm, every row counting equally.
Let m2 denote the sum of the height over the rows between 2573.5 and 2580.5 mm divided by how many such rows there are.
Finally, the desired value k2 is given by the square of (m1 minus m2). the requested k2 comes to 0.033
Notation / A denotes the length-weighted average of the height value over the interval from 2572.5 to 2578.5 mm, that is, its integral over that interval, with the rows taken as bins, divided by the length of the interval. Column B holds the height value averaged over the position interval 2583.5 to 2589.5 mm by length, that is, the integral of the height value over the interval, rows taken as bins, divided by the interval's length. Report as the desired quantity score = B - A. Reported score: 0.14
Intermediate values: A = 8.67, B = 8.81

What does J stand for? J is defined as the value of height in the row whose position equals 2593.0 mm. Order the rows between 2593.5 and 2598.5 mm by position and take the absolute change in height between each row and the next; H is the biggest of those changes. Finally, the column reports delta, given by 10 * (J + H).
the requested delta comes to 104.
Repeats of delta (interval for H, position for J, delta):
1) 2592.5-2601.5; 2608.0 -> 98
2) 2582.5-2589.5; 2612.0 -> 92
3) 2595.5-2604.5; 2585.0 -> 98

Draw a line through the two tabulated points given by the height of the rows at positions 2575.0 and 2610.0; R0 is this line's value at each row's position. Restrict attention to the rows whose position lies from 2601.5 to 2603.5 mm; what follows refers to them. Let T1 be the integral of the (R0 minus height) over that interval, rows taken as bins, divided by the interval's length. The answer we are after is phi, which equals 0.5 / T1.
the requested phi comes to 7.9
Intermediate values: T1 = 0.06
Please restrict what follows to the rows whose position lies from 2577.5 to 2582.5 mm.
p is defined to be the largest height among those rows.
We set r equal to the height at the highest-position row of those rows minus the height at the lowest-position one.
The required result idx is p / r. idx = 414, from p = 9.099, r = 0.0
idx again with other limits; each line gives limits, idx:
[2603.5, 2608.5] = -19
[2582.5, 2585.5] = -13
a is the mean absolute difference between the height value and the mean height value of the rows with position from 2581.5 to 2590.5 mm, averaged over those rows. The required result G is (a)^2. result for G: 0.050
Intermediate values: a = 0.223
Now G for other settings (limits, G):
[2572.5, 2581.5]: 0.081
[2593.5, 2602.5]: 0.093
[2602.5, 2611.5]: 0.072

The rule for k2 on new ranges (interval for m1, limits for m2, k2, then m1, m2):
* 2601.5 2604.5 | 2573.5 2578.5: 0.075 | 8.90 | 8.6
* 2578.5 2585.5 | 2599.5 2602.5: 0.003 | 8.95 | 8.9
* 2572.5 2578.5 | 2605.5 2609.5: 0.109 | 8.67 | 8.3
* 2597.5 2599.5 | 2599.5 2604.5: 0.004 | 8.84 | 8.9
